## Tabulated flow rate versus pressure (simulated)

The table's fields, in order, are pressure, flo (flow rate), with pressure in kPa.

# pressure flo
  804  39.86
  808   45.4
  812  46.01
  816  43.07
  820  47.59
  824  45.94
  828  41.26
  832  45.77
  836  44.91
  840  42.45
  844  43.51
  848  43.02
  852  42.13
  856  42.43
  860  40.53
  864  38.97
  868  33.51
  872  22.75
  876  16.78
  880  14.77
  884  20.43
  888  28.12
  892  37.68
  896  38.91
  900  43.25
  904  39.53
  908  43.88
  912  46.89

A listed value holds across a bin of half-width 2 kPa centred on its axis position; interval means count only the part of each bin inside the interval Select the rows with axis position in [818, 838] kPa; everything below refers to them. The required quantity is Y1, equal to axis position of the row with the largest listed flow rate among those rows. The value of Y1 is 820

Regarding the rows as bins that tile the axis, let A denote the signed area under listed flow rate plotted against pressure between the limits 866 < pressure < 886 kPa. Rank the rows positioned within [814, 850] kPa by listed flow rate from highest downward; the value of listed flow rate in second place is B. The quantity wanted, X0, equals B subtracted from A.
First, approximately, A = 433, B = 45.94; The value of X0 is 387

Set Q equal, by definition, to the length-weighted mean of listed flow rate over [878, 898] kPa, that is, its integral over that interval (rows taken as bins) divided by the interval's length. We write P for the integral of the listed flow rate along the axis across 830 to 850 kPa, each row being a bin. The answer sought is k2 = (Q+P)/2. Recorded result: 453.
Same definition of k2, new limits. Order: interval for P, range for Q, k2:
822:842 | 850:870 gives 460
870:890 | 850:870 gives 225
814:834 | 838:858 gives 469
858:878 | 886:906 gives 324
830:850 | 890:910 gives 460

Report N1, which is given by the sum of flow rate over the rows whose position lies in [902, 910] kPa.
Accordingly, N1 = 83.4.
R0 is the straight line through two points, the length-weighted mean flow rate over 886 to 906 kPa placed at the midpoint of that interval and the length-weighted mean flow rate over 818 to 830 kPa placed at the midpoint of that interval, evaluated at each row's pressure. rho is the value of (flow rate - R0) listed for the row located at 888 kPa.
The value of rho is -10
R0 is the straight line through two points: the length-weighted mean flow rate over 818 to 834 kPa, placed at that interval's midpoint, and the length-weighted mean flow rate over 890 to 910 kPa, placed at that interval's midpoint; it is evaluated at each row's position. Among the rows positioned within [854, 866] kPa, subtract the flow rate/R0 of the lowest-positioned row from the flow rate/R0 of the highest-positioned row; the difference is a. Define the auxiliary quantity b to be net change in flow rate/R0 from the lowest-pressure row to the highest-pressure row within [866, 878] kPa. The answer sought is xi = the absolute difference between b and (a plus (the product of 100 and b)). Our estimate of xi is 39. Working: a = -0.07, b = -0.4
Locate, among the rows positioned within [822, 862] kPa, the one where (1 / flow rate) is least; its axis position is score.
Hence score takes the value 824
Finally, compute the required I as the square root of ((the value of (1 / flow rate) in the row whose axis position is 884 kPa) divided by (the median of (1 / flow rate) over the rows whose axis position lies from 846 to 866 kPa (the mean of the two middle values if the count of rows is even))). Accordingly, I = 1.44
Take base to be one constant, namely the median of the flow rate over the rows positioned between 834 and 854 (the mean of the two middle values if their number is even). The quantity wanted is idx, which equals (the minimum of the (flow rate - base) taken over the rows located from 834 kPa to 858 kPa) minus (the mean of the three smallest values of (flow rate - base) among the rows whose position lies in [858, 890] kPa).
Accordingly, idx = 25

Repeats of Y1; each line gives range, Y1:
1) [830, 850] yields 832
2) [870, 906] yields 900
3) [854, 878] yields 856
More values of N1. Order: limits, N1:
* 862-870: 72.5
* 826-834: 87.0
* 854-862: 83.0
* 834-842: 87.4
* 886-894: 65.8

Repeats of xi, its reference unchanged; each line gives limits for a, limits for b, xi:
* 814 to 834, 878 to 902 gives 70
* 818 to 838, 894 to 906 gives 3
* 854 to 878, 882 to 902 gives 56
